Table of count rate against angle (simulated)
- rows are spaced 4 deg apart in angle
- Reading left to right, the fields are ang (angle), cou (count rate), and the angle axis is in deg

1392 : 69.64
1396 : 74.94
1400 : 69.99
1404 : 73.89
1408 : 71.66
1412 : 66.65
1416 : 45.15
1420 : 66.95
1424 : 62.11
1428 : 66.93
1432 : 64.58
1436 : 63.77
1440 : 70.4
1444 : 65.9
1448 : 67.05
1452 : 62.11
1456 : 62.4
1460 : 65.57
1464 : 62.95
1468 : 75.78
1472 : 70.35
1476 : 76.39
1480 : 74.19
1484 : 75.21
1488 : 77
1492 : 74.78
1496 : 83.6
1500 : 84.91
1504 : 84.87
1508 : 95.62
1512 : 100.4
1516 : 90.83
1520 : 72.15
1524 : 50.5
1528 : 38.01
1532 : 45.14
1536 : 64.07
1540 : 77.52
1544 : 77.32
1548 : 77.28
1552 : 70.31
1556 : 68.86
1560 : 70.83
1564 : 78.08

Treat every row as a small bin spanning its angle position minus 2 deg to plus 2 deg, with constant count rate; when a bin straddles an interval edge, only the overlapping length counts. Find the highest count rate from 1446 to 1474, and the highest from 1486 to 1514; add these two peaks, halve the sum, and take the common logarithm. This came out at 1.94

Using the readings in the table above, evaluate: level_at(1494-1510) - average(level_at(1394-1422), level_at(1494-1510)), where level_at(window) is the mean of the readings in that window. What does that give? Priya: 10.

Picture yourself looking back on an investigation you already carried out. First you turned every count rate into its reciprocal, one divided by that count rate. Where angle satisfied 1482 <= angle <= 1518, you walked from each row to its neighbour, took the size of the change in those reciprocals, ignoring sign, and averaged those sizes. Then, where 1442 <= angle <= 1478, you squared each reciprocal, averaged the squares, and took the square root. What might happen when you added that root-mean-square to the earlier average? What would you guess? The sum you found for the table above 0.0156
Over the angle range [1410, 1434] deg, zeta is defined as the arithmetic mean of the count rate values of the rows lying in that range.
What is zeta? 62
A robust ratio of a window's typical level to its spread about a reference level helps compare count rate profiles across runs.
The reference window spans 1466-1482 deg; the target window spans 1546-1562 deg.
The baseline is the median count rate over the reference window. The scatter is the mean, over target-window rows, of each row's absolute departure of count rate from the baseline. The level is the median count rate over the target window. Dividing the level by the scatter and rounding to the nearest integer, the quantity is 16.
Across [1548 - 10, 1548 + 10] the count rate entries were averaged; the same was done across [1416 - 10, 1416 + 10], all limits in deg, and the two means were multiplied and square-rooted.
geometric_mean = 68.1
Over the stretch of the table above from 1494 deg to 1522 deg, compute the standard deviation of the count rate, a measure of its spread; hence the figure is 9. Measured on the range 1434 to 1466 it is 3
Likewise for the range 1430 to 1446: 3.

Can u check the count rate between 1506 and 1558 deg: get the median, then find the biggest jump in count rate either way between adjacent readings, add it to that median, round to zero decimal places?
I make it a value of 94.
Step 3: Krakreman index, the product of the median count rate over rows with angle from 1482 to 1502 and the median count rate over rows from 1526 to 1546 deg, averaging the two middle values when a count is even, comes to 4933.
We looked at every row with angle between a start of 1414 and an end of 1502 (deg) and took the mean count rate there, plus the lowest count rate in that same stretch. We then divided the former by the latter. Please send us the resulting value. 1.5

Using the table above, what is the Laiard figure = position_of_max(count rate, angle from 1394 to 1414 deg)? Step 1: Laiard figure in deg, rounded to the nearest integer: 1396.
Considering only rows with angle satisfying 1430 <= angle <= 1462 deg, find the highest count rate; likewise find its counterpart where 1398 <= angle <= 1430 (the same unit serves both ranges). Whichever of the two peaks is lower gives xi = 70.4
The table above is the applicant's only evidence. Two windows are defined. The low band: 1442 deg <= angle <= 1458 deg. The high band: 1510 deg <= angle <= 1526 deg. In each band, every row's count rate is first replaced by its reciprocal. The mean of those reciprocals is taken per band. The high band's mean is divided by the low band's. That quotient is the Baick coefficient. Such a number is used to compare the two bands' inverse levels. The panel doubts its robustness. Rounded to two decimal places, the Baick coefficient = 0.88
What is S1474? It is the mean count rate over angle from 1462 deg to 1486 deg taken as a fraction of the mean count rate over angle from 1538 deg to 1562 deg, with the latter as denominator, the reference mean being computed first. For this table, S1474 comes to 0.98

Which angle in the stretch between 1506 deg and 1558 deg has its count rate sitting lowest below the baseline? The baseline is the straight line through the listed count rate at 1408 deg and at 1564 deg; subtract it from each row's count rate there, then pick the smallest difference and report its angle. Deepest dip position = 1528 deg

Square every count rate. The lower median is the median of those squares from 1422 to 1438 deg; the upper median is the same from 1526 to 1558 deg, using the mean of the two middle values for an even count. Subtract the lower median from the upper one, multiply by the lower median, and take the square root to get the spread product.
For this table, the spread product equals 1727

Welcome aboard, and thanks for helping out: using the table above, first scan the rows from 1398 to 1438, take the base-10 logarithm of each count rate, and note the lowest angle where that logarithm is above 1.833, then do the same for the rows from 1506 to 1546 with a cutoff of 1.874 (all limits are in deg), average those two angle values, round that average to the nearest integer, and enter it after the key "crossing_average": 1454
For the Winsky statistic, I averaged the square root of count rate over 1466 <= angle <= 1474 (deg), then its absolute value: 8.55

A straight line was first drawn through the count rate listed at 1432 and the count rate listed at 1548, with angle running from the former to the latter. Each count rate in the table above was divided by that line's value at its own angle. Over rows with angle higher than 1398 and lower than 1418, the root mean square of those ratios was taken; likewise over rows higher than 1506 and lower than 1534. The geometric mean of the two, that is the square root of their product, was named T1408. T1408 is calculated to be 1.04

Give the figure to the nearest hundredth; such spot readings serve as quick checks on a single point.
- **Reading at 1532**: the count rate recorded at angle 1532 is 45.14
